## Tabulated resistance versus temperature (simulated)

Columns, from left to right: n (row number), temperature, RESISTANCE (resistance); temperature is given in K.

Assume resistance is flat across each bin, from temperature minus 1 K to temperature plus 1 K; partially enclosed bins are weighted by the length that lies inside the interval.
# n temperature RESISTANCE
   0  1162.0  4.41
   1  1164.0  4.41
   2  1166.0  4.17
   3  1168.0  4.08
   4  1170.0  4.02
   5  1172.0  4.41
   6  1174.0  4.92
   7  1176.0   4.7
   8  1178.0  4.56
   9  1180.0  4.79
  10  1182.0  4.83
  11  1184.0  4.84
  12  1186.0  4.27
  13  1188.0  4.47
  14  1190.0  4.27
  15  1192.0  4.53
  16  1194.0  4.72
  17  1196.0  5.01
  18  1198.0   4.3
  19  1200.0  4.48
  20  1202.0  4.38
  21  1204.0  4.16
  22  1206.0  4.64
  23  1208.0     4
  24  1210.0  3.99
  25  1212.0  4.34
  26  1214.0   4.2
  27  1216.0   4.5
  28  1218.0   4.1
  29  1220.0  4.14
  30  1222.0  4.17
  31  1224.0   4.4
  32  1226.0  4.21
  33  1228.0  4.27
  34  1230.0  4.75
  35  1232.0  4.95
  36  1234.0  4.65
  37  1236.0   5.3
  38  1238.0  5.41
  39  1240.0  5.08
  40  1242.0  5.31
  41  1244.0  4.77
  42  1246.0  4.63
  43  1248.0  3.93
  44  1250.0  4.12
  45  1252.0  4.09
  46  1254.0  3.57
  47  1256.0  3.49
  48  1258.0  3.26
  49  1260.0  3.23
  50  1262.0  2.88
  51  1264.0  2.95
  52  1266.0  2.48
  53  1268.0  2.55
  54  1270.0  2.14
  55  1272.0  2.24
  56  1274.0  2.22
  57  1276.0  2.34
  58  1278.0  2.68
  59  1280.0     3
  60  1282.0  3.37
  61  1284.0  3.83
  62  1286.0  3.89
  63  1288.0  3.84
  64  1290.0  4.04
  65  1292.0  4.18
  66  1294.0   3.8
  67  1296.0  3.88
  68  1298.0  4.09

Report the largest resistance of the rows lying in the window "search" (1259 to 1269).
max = 3.23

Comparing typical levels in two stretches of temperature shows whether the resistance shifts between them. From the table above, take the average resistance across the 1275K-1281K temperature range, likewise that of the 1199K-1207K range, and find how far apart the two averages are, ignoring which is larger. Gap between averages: 1.7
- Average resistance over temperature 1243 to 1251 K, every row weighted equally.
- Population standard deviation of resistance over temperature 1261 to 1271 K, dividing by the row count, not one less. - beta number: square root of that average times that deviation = 1.13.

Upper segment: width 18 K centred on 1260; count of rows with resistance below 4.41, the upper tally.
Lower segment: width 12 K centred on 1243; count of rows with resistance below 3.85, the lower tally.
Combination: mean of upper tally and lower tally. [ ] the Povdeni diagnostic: 4.5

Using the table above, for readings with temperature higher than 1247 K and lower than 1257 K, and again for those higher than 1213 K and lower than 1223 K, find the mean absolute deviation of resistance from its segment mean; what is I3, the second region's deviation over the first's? 0.45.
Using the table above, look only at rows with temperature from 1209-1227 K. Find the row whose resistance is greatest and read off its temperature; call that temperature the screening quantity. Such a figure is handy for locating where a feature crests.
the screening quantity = 1216.0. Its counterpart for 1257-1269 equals 1258.0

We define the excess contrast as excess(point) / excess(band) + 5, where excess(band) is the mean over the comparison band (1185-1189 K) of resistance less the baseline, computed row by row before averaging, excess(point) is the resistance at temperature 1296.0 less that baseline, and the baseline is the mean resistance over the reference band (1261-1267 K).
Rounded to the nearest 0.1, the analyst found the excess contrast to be 5.7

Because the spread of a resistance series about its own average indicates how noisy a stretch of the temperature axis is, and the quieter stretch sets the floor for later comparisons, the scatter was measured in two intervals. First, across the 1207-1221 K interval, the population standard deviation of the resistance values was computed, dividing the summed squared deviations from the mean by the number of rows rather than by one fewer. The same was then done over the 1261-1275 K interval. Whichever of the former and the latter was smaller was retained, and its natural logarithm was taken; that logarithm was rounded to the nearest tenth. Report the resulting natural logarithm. -1.8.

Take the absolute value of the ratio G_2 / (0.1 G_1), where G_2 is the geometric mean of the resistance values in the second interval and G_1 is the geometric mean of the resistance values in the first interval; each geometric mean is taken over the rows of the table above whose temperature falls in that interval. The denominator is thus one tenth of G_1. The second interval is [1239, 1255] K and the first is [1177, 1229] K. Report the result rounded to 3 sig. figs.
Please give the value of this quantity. 10.0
